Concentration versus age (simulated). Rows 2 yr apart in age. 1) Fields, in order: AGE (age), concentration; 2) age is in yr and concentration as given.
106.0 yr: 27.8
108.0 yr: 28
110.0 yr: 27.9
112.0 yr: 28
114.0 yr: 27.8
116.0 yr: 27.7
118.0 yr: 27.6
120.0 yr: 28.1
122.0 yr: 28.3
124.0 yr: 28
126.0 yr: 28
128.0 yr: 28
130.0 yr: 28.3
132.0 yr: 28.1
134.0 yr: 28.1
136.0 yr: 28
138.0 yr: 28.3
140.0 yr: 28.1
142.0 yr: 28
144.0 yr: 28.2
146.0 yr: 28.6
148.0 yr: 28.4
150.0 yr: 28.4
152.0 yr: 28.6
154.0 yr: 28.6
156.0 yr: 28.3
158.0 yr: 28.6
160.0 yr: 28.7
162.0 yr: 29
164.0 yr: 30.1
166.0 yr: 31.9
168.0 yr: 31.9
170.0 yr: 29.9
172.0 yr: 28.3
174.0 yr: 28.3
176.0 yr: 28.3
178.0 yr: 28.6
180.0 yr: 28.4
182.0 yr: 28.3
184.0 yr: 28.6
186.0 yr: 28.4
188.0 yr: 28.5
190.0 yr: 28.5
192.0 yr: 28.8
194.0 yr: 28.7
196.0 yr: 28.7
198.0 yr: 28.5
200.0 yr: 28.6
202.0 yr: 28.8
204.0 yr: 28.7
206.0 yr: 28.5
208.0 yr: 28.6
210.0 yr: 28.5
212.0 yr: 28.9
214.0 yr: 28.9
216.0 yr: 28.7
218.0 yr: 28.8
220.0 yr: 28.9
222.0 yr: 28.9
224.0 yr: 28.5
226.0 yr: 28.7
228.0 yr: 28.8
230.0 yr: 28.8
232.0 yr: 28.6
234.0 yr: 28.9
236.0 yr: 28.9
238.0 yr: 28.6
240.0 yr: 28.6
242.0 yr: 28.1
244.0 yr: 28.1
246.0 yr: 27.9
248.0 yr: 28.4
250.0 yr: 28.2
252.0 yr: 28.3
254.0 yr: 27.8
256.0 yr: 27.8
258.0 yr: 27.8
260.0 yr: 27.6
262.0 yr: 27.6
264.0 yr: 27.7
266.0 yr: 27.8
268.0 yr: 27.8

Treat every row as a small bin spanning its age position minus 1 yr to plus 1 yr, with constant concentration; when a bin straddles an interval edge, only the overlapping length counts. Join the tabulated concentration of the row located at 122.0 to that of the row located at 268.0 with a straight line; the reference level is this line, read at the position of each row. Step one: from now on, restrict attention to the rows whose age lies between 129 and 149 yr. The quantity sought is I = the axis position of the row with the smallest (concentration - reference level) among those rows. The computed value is 136.0 yr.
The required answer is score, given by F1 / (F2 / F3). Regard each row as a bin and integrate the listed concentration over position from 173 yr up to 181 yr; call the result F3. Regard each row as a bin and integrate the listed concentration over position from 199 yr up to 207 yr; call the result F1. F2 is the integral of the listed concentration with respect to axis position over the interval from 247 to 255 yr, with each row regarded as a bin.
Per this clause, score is 231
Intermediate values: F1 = 229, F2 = 225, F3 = 227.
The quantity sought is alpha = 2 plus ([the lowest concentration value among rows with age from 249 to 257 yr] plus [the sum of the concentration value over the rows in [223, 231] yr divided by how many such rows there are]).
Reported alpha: 58.50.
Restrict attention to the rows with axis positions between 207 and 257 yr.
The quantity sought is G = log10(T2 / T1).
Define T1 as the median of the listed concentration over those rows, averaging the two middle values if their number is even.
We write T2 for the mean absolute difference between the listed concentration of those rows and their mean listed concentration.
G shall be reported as -1.99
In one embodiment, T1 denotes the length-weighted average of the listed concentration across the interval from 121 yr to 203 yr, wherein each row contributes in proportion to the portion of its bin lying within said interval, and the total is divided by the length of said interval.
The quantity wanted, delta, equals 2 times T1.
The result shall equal 57.3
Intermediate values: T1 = 28.7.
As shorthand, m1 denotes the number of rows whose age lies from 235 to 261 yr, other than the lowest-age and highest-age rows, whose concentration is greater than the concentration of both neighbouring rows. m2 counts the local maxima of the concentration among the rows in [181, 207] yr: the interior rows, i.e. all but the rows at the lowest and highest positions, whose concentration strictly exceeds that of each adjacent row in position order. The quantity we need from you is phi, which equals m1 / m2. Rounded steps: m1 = 2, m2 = 3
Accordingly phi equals 0.7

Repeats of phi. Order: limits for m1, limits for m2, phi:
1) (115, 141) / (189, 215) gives 1.0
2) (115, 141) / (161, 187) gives 1.5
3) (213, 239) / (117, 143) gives 0.0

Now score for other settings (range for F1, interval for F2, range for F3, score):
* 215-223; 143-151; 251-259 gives 227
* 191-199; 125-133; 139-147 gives 230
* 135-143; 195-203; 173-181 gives 223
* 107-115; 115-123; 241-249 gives 225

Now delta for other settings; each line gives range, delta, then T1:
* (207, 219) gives 57.5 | 28.7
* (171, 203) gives 57.0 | 28.5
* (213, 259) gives 57.0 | 28.5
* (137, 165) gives 57.1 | 28.6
